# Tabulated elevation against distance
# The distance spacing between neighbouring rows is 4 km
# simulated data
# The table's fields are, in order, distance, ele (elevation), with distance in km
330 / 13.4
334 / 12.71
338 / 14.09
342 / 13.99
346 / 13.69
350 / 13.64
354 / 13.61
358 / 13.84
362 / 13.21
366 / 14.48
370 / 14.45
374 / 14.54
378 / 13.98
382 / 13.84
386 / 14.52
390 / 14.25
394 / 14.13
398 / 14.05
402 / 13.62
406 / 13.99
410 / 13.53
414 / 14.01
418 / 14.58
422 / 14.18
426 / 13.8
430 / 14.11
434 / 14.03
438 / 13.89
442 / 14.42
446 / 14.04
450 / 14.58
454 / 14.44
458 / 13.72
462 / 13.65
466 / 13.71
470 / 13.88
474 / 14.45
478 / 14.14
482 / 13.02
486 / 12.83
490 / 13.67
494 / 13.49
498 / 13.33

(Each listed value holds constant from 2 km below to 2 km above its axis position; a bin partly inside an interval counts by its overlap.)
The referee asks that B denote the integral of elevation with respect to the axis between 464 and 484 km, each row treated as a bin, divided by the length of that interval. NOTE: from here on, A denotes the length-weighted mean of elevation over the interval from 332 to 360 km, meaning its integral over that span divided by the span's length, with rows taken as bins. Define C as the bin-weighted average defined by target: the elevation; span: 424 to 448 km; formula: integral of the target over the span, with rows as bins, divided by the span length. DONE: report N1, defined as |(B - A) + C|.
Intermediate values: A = 13.7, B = 13.8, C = 14.0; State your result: 14.2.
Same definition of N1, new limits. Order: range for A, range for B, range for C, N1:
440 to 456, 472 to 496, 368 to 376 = 13.7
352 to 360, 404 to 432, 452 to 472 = 14.2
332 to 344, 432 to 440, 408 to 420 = 14.4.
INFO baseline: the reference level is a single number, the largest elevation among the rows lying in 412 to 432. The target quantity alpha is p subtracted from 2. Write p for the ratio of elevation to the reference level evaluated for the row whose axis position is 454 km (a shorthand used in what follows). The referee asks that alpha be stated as 1.01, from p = 0.990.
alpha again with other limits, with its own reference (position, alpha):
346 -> 1.06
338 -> 1.03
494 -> 1.07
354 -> 1.07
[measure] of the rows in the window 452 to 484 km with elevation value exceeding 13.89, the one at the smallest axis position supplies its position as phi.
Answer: 454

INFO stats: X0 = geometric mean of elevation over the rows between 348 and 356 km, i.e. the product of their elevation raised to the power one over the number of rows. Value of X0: 13.6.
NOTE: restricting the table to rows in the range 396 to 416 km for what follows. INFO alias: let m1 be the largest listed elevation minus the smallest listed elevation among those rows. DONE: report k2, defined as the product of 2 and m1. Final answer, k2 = 1.0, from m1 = 0.52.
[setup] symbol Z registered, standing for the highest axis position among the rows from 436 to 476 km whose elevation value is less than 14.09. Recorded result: 470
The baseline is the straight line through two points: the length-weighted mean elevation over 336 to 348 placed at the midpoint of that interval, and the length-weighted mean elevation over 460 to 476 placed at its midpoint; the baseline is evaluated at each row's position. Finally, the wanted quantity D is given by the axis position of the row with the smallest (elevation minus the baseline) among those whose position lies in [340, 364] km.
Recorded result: 362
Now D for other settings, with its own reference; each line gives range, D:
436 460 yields 458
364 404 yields 402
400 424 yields 410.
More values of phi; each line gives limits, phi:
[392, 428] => 394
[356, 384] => 366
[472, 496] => 474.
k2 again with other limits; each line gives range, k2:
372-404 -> 1.8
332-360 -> 2.8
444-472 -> 1.9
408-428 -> 2.1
